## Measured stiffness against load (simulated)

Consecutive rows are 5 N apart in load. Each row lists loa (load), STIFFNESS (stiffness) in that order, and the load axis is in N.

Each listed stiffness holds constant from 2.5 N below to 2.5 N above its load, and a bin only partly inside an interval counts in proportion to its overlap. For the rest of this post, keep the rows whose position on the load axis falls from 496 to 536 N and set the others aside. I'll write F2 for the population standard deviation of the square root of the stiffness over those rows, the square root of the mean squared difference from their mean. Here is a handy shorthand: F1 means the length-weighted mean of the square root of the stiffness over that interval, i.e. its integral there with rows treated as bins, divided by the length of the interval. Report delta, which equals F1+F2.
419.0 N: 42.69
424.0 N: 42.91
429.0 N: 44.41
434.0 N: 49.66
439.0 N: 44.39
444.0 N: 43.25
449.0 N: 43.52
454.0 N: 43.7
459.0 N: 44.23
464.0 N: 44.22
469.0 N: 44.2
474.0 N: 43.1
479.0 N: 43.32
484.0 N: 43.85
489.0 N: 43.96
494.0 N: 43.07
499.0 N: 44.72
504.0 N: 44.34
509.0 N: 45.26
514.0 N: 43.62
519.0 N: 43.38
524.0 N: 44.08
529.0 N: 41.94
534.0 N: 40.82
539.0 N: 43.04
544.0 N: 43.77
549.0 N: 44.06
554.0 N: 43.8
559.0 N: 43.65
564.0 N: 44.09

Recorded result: 6.70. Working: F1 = 6.60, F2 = 0.11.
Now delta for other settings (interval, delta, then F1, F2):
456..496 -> 6.65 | 6.61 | 0.04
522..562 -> 6.65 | 6.57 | 0.08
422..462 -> 6.82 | 6.67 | 0.15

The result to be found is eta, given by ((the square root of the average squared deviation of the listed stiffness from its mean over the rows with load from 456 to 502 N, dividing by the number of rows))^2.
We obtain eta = 0.3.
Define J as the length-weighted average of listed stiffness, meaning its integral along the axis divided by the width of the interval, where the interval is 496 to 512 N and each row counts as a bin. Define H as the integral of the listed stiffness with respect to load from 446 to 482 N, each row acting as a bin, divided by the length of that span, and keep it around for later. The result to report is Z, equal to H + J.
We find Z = 88.4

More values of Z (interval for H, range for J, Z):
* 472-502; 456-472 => 87.9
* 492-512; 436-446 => 88.5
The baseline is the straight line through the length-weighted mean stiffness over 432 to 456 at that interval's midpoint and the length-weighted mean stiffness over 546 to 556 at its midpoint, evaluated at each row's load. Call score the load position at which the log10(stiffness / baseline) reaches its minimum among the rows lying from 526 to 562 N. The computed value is 534.0 N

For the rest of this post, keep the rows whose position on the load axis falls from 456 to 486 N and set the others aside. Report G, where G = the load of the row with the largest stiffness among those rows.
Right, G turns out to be 459.0 N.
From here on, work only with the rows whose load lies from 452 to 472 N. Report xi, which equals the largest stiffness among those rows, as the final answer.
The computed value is 44.23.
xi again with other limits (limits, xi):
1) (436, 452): 44.39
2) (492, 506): 44.72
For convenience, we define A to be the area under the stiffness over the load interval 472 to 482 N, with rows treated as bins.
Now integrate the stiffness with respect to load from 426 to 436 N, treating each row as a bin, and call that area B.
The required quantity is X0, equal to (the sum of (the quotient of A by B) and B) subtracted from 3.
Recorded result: -465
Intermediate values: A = 432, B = 467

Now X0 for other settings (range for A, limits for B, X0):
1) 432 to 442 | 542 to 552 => -437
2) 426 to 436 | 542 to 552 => -437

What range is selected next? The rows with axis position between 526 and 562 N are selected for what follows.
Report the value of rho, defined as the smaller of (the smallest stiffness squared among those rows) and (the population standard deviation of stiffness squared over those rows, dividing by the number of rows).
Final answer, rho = 94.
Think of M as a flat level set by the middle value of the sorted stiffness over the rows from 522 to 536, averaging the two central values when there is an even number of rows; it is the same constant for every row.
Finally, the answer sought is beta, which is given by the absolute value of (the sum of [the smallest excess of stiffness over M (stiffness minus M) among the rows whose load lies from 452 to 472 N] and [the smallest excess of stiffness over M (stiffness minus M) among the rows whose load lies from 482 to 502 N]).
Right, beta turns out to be 2.9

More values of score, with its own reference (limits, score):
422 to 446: 424.0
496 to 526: 519.0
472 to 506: 474.0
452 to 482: 474.0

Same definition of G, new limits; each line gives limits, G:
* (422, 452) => 434.0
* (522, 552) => 524.0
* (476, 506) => 499.0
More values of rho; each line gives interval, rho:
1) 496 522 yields 61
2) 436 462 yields 38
